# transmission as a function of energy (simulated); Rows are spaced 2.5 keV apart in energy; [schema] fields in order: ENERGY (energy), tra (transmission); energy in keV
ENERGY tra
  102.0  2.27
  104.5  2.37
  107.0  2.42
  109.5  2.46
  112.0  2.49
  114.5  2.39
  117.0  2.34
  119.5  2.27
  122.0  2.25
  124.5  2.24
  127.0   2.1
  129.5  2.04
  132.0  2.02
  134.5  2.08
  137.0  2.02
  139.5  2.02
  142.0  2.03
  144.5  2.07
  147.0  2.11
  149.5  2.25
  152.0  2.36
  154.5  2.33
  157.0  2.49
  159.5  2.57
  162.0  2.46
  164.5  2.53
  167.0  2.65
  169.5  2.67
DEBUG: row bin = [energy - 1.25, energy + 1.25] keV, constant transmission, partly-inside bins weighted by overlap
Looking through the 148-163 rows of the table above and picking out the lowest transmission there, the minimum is 2.25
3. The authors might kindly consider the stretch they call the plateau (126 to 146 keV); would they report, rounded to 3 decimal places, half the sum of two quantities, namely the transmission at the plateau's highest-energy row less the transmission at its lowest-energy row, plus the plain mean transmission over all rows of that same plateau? 1.009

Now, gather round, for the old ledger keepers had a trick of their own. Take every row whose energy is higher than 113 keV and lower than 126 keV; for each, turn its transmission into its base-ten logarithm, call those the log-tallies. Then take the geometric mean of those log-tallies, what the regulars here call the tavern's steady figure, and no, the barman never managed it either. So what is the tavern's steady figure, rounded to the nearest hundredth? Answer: 0.36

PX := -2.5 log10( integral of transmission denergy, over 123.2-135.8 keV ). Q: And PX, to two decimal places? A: -3.55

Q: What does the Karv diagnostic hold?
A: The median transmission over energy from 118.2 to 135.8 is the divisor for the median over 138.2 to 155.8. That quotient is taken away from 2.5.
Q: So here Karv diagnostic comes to 1.50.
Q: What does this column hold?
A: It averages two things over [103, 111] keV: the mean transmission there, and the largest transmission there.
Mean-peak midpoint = 2.4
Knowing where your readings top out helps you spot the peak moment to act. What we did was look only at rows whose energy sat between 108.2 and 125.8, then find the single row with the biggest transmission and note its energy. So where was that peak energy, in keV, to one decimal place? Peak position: 112.0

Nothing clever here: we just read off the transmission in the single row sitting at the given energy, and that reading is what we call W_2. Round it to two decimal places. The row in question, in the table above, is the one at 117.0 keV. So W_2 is 2.34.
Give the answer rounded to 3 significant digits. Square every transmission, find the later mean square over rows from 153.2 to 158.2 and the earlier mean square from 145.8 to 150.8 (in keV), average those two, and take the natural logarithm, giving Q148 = 1.67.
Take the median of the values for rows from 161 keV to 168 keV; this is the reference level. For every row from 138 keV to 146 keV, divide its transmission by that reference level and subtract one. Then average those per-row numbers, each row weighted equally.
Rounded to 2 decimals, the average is -0.19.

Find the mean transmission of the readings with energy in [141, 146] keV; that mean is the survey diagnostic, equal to 2.05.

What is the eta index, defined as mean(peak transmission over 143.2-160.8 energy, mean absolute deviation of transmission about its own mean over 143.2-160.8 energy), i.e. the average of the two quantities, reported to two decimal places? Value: 1.36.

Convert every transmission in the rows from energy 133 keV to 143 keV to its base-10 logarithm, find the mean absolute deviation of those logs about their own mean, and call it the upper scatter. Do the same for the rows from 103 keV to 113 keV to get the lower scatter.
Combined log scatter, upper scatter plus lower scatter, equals 0.0116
